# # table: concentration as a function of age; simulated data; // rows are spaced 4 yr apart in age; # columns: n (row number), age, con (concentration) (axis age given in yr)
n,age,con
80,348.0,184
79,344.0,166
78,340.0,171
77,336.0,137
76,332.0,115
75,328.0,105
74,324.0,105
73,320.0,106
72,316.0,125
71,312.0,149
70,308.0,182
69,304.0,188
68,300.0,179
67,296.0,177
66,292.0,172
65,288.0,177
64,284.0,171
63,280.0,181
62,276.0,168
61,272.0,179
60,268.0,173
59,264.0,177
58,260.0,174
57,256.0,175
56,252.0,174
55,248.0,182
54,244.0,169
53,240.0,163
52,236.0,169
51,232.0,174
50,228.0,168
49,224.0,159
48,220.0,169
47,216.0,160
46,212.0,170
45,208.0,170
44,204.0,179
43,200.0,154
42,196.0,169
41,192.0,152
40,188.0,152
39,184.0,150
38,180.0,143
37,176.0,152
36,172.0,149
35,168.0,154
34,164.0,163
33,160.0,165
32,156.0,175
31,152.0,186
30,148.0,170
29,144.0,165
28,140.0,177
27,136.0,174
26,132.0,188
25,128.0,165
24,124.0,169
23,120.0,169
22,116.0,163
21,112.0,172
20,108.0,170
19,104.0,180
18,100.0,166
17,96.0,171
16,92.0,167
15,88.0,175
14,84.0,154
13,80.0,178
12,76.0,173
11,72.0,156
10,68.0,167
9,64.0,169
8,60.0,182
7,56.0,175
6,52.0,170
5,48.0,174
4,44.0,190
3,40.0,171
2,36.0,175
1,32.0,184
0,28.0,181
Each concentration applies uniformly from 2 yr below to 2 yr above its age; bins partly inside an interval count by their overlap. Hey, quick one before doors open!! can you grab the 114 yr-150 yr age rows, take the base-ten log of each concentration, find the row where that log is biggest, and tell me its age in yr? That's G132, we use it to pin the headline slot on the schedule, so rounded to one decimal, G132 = 132.0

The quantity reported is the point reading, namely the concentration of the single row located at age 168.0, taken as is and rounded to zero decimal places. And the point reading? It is 154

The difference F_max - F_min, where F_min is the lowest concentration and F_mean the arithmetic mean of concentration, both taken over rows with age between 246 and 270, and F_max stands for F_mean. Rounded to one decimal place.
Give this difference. 2.8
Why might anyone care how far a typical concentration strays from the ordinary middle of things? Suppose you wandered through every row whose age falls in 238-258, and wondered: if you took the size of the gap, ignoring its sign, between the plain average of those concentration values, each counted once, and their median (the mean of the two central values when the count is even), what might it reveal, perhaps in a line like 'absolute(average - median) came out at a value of 1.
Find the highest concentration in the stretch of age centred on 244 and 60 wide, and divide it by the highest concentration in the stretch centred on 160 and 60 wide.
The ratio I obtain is 0.97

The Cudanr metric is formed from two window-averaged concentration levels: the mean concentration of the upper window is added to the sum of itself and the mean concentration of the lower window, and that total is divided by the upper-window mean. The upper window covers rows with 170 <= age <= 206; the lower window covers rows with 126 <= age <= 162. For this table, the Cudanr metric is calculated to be 3.12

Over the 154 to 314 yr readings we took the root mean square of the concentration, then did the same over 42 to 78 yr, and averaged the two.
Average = 171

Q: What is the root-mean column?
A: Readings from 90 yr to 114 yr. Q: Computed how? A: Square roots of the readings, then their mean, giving 13.1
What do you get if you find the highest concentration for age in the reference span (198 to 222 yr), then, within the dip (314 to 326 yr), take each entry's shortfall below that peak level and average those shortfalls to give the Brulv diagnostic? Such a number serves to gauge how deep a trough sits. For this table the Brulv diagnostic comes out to 67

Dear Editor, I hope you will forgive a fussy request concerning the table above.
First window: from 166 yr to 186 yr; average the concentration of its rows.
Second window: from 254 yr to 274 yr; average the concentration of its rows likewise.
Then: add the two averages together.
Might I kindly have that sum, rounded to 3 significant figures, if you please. 325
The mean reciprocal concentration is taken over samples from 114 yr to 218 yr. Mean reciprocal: 0.0061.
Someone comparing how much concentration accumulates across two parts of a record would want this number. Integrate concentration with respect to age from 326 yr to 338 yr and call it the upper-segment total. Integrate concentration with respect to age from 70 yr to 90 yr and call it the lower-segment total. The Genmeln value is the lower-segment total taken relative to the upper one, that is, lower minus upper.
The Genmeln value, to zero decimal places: 1916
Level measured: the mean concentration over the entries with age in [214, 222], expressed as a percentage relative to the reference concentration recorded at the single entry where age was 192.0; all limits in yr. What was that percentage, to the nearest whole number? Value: 108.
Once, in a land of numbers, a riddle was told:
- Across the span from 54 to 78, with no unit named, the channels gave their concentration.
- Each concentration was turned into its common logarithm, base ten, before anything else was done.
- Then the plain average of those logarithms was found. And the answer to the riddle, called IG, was 2.23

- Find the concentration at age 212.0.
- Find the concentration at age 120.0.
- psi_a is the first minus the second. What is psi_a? 1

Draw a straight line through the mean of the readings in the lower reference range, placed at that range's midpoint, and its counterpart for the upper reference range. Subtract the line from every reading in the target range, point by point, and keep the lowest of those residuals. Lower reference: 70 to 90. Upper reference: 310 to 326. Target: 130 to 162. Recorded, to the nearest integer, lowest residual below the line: 10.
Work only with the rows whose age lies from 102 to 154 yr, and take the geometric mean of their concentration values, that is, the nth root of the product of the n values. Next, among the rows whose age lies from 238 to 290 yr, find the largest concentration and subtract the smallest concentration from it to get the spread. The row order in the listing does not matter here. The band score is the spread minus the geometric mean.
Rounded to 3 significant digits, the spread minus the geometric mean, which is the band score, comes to -154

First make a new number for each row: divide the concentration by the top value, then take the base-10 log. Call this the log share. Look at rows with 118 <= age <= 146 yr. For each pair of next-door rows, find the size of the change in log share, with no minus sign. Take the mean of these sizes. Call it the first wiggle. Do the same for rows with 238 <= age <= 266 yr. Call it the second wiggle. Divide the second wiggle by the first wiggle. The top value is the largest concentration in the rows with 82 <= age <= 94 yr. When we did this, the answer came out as 0.58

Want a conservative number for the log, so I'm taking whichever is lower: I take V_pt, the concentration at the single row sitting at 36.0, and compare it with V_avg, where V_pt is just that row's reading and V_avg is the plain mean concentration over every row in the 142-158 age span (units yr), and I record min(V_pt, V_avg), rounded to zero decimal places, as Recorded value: 174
